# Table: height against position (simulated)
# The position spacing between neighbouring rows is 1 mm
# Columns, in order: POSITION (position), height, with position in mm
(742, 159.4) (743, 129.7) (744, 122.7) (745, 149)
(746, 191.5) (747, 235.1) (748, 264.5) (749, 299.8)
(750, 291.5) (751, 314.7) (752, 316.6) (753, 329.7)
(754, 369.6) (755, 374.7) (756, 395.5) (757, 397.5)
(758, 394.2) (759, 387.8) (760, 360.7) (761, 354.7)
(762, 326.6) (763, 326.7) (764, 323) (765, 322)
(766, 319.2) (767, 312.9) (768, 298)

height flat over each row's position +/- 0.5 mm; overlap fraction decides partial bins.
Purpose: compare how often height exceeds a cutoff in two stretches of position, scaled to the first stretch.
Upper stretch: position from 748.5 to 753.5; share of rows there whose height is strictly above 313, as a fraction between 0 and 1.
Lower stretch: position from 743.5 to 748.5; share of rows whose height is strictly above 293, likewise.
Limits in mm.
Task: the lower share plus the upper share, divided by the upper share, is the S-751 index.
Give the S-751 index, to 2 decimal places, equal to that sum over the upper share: 1.00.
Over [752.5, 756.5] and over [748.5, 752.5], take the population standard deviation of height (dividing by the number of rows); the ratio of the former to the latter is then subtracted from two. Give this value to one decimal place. -0.3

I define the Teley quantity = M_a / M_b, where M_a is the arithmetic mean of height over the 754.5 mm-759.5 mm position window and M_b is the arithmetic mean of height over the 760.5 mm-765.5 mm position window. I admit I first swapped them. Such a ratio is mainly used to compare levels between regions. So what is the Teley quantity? 1.18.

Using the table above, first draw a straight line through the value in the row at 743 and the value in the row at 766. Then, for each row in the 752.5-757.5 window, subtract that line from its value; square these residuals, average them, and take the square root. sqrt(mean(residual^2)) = 146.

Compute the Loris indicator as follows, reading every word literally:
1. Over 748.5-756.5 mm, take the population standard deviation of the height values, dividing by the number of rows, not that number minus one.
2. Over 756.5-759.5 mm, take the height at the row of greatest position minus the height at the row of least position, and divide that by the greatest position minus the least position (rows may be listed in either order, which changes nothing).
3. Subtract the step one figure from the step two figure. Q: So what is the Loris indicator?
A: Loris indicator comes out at -41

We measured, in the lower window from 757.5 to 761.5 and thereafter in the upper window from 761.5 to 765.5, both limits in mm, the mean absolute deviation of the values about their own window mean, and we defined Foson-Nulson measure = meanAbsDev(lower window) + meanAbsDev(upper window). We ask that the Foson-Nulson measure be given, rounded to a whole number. 19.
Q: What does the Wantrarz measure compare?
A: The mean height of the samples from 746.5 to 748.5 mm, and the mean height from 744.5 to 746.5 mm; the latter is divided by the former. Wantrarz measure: 0.7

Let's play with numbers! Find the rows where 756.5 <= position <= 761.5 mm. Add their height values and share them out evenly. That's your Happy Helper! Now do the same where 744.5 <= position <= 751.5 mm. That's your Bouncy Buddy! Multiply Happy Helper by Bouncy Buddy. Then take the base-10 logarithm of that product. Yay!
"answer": 4.98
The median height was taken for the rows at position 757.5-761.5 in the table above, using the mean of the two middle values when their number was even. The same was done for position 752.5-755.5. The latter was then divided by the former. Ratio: 1.0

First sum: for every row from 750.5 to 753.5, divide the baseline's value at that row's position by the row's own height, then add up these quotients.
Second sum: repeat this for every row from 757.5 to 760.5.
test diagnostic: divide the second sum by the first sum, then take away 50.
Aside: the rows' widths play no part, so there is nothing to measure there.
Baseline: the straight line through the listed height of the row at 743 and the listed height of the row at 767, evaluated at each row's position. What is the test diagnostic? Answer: -48.9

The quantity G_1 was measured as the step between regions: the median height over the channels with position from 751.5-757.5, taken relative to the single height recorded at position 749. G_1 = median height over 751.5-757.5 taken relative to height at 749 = 72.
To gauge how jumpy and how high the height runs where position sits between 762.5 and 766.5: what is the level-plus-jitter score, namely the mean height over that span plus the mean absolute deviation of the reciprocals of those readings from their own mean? 323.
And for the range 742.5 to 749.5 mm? 199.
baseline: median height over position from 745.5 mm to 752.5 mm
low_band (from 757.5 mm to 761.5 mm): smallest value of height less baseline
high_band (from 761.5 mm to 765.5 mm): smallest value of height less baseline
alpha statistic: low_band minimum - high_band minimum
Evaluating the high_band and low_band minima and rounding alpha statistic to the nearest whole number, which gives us 33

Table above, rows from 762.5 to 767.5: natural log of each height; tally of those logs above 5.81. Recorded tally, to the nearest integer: 0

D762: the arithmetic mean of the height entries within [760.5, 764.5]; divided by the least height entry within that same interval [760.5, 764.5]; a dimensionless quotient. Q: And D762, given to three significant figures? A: 1.03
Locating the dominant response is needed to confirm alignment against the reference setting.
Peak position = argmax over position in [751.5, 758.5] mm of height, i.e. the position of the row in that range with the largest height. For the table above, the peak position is 757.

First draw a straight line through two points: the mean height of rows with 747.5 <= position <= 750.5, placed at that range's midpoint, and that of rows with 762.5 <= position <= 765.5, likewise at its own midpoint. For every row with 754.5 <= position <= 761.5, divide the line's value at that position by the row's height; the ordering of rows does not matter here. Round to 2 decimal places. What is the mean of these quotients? 0.81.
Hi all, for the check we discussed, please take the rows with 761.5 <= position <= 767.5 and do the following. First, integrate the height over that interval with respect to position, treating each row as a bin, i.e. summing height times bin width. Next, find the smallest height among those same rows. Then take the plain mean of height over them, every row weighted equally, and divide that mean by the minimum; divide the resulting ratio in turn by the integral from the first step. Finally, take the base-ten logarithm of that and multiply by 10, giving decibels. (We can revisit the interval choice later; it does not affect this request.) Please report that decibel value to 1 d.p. -32.7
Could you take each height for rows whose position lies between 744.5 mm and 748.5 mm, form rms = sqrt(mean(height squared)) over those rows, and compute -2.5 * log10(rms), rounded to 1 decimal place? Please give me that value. -5.8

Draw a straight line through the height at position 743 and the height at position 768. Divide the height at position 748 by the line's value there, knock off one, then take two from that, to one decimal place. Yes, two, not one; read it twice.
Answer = -1.4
